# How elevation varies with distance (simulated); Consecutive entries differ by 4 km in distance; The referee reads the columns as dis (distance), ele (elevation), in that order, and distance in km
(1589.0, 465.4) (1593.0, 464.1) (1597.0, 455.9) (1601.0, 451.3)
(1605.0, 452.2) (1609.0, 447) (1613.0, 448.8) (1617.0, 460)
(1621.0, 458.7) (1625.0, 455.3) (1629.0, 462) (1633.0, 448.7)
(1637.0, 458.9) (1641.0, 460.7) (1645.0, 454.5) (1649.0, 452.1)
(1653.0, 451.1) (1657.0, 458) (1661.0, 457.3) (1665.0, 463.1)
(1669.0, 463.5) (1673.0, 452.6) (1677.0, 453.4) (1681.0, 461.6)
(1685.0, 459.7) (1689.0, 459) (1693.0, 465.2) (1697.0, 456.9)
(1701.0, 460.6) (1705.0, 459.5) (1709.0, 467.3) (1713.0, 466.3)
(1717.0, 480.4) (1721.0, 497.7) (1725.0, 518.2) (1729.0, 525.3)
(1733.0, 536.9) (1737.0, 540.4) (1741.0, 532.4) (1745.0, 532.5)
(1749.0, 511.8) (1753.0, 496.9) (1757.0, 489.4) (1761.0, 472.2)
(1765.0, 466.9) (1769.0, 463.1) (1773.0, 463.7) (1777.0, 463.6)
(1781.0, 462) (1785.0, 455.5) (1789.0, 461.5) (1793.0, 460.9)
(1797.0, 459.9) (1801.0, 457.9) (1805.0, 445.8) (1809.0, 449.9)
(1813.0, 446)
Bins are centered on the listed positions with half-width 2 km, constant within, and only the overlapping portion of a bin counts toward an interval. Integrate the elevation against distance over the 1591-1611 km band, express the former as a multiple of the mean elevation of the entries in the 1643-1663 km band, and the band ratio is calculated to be 20.0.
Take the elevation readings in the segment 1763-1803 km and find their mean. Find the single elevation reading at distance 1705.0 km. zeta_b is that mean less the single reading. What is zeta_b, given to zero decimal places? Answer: 2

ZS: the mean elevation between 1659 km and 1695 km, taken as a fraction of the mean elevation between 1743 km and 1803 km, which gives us 0.968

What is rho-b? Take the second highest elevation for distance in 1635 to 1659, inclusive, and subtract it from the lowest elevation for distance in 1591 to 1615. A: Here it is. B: -11.9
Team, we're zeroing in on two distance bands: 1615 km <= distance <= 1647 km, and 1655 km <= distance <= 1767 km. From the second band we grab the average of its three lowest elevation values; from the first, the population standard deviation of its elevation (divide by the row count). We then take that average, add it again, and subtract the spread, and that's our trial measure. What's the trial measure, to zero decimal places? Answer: 905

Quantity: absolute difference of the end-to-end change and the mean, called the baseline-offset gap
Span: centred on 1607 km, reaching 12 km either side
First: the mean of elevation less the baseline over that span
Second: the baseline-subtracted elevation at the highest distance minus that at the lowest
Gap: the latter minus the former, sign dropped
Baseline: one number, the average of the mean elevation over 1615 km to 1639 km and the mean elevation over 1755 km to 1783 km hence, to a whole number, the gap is 15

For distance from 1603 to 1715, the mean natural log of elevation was 6.13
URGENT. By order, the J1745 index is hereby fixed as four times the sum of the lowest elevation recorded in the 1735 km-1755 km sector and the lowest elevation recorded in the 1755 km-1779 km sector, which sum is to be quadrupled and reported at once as 3840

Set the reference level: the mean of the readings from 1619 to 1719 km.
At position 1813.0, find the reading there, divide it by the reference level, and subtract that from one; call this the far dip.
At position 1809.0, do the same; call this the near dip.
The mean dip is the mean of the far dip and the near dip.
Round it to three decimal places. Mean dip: 0.025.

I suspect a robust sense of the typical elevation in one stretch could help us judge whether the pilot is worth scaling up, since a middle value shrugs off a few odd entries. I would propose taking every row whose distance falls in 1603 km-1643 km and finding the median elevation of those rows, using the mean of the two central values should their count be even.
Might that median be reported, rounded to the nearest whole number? 457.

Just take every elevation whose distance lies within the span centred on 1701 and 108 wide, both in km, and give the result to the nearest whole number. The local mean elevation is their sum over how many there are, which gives 481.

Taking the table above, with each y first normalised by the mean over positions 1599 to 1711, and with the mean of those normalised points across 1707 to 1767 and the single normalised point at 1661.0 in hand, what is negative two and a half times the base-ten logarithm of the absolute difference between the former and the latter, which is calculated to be 2.5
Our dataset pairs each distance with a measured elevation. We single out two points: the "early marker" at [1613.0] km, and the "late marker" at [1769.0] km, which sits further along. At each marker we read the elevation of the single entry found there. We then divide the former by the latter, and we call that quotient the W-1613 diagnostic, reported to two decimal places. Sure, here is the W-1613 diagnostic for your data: 0.97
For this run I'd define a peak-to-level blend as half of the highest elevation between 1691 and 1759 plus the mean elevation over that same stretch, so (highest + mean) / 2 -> 518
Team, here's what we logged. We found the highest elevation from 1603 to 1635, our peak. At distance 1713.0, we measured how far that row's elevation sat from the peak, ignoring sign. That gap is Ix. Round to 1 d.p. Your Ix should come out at 4.3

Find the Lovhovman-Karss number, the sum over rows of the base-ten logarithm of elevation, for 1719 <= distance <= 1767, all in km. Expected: 32.5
